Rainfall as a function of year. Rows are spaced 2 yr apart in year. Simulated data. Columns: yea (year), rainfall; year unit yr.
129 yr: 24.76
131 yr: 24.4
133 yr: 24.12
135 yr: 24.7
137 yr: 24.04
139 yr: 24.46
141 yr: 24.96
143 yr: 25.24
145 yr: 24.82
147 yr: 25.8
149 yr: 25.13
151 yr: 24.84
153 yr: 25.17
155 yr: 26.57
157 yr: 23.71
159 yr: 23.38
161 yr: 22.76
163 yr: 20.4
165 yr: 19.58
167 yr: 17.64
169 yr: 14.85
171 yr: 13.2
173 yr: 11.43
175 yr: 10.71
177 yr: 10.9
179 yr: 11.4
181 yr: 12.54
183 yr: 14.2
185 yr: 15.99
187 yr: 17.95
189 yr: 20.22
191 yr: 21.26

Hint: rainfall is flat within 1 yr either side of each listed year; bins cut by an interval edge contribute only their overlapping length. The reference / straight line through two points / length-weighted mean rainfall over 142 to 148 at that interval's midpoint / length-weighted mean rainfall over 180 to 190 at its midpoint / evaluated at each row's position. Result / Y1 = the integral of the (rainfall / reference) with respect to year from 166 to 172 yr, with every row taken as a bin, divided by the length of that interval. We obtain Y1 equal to 0.8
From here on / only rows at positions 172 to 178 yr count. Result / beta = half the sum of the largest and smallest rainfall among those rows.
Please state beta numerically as 11.1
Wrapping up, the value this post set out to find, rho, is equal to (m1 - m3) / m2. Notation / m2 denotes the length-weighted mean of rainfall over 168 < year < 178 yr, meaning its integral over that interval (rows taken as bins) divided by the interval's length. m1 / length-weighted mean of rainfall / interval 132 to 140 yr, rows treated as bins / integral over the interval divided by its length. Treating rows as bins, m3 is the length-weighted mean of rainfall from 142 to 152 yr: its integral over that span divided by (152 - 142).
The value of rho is -0.07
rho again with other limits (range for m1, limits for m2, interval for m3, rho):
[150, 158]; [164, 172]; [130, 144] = 0.03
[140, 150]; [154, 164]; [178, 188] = 0.46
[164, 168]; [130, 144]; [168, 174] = 0.22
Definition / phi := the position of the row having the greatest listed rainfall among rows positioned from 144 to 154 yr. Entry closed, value 147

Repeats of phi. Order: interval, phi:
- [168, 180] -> 169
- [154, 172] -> 155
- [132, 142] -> 141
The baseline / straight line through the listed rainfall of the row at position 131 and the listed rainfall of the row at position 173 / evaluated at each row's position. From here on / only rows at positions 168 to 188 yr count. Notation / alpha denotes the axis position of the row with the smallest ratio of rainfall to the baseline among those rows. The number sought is 175 yr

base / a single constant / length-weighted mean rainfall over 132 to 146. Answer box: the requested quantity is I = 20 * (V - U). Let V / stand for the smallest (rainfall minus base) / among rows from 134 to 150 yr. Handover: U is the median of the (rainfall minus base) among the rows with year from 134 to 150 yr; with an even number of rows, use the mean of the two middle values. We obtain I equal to -17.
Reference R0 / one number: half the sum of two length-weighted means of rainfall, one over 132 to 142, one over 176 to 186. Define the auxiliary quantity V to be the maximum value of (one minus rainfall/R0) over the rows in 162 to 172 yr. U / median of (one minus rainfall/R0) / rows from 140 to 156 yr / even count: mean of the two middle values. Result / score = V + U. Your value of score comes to -0.05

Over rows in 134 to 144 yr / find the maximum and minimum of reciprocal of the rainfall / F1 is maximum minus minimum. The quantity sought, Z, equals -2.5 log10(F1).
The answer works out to 6.8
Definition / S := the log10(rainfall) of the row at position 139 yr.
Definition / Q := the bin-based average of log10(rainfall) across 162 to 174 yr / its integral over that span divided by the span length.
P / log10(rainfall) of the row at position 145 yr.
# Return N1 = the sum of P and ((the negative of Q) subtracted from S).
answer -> 3.98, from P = 1.39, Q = 1.20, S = 1.39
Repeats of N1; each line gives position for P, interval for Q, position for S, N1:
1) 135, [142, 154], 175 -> 3.82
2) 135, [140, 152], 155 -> 4.22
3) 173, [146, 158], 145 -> 3.85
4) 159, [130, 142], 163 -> 4.07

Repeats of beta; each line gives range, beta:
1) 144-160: 25.0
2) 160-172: 18.0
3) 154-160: 25.0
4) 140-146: 25.0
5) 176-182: 11.7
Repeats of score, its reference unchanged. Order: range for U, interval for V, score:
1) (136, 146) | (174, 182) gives 0.10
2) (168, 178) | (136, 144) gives 0.11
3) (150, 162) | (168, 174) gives 0.09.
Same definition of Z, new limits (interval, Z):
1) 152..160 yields 5.7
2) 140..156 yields 6.4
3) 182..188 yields 4.6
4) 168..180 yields 4.0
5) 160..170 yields 4.1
